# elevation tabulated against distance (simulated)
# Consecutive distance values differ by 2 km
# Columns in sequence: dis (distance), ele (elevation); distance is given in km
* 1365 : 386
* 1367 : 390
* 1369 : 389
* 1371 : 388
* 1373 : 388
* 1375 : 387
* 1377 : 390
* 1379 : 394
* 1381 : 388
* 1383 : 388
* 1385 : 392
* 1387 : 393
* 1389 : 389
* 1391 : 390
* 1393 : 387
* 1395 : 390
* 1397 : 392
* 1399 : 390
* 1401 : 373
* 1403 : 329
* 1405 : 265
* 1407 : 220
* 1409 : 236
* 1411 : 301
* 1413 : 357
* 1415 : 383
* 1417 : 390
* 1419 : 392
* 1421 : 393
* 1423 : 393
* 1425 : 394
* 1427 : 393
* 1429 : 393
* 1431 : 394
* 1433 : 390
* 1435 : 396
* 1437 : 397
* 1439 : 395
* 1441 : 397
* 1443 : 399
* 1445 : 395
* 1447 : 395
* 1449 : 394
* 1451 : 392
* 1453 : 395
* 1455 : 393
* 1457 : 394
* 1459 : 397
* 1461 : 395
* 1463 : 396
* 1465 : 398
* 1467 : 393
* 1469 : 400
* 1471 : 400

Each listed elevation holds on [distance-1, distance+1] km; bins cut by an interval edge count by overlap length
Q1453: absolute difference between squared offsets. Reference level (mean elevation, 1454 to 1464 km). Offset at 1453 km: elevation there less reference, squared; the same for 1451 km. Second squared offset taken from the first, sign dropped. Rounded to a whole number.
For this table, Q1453 9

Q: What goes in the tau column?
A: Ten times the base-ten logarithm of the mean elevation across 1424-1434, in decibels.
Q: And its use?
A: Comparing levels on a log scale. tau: 25.94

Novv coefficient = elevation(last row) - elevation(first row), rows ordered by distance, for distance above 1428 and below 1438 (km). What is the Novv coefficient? 4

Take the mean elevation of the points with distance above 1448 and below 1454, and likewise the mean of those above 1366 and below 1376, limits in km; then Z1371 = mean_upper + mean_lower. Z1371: 782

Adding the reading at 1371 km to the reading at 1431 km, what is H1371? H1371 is 782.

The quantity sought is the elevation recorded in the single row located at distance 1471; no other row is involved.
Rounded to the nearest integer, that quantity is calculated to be 400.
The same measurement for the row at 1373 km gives 388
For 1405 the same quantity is 265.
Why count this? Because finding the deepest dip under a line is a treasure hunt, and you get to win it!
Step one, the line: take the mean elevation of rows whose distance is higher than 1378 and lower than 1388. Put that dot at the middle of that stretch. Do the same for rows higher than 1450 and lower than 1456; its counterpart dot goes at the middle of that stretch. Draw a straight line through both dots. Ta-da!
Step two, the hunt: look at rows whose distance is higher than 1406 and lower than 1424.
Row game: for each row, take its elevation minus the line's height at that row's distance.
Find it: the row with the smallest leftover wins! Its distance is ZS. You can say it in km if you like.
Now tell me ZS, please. 1407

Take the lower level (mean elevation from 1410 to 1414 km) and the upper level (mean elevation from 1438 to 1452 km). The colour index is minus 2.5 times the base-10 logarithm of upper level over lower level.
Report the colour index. -0.20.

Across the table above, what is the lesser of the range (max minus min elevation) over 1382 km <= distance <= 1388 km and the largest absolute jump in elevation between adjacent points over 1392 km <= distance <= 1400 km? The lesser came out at 3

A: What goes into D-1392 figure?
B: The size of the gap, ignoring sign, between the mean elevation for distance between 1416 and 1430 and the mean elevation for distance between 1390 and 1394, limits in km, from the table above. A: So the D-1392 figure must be 4.1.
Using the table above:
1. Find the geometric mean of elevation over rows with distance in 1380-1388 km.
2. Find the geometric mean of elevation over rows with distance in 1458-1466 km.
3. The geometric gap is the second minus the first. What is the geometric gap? 6.3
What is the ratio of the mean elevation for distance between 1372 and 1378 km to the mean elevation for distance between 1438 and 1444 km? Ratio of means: 0.98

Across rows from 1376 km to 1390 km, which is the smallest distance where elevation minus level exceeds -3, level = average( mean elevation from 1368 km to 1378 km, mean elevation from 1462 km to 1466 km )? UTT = 1377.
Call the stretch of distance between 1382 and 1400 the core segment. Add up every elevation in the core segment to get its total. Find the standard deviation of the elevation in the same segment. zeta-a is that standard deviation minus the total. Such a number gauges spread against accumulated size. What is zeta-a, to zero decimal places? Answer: -3509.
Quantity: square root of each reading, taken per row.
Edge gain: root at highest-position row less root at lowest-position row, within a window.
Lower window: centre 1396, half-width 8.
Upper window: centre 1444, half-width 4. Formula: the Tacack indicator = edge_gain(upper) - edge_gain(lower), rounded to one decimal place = 1.5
